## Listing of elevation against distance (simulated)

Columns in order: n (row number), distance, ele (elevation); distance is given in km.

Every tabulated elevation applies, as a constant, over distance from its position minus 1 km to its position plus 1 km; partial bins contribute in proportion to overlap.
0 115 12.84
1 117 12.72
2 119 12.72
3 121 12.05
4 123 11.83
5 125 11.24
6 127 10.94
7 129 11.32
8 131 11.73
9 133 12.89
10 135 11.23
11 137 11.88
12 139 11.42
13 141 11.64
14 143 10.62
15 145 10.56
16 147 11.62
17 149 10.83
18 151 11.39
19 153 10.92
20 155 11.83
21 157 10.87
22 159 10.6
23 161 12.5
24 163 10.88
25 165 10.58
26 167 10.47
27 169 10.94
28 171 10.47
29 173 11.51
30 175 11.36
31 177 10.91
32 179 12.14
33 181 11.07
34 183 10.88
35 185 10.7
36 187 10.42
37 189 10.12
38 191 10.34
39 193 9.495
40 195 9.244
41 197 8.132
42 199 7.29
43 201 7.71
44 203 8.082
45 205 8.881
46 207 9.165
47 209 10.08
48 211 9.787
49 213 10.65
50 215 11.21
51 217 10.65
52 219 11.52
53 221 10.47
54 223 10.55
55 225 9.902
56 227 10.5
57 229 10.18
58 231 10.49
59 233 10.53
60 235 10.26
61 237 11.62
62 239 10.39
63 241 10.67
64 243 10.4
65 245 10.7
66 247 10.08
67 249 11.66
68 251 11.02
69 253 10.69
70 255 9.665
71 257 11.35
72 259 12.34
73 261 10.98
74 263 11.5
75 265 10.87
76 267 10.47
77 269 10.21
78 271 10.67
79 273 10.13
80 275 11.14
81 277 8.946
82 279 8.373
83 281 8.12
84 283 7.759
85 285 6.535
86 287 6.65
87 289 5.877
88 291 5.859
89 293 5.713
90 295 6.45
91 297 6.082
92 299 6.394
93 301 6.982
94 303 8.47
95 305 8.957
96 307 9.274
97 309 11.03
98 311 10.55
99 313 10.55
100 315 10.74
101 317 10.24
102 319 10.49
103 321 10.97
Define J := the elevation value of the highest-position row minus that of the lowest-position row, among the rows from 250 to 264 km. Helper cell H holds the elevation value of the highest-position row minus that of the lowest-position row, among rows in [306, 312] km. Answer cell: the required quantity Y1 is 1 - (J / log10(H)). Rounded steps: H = 1.3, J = 0.48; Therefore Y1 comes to -3.5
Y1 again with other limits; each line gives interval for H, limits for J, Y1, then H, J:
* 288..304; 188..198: 5.8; 2.6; -1.99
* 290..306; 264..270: 2.3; 3.1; -0.66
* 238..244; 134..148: 1.2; 0.0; 0.39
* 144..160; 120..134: 1.6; 0.0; 0.84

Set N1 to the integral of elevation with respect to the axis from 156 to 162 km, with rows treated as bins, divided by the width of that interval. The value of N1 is 11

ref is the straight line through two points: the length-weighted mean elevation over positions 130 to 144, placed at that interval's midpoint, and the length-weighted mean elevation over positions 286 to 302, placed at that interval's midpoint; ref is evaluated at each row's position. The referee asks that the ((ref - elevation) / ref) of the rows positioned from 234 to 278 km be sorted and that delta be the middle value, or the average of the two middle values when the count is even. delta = -0.43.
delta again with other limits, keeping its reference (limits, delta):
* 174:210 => -0.04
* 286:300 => 0.01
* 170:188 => -0.08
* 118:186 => -0.01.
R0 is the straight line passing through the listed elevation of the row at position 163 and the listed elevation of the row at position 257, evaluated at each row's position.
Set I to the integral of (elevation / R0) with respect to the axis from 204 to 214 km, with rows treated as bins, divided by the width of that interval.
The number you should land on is 0.87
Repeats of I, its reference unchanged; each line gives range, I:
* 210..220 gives 0.97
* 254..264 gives 0.98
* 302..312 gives 0.83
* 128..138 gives 1.10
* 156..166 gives 1.02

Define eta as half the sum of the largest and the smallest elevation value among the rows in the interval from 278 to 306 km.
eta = 7.3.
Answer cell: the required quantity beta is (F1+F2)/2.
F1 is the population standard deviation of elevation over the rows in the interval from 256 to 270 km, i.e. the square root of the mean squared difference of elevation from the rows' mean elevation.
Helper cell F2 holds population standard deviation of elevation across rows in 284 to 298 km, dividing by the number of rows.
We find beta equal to 0.50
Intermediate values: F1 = 0.66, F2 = 0.35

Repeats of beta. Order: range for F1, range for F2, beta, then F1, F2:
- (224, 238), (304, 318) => 0.61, 0.50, 0.72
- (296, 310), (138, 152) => 1.04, 1.65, 0.43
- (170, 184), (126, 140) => 0.54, 0.50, 0.59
